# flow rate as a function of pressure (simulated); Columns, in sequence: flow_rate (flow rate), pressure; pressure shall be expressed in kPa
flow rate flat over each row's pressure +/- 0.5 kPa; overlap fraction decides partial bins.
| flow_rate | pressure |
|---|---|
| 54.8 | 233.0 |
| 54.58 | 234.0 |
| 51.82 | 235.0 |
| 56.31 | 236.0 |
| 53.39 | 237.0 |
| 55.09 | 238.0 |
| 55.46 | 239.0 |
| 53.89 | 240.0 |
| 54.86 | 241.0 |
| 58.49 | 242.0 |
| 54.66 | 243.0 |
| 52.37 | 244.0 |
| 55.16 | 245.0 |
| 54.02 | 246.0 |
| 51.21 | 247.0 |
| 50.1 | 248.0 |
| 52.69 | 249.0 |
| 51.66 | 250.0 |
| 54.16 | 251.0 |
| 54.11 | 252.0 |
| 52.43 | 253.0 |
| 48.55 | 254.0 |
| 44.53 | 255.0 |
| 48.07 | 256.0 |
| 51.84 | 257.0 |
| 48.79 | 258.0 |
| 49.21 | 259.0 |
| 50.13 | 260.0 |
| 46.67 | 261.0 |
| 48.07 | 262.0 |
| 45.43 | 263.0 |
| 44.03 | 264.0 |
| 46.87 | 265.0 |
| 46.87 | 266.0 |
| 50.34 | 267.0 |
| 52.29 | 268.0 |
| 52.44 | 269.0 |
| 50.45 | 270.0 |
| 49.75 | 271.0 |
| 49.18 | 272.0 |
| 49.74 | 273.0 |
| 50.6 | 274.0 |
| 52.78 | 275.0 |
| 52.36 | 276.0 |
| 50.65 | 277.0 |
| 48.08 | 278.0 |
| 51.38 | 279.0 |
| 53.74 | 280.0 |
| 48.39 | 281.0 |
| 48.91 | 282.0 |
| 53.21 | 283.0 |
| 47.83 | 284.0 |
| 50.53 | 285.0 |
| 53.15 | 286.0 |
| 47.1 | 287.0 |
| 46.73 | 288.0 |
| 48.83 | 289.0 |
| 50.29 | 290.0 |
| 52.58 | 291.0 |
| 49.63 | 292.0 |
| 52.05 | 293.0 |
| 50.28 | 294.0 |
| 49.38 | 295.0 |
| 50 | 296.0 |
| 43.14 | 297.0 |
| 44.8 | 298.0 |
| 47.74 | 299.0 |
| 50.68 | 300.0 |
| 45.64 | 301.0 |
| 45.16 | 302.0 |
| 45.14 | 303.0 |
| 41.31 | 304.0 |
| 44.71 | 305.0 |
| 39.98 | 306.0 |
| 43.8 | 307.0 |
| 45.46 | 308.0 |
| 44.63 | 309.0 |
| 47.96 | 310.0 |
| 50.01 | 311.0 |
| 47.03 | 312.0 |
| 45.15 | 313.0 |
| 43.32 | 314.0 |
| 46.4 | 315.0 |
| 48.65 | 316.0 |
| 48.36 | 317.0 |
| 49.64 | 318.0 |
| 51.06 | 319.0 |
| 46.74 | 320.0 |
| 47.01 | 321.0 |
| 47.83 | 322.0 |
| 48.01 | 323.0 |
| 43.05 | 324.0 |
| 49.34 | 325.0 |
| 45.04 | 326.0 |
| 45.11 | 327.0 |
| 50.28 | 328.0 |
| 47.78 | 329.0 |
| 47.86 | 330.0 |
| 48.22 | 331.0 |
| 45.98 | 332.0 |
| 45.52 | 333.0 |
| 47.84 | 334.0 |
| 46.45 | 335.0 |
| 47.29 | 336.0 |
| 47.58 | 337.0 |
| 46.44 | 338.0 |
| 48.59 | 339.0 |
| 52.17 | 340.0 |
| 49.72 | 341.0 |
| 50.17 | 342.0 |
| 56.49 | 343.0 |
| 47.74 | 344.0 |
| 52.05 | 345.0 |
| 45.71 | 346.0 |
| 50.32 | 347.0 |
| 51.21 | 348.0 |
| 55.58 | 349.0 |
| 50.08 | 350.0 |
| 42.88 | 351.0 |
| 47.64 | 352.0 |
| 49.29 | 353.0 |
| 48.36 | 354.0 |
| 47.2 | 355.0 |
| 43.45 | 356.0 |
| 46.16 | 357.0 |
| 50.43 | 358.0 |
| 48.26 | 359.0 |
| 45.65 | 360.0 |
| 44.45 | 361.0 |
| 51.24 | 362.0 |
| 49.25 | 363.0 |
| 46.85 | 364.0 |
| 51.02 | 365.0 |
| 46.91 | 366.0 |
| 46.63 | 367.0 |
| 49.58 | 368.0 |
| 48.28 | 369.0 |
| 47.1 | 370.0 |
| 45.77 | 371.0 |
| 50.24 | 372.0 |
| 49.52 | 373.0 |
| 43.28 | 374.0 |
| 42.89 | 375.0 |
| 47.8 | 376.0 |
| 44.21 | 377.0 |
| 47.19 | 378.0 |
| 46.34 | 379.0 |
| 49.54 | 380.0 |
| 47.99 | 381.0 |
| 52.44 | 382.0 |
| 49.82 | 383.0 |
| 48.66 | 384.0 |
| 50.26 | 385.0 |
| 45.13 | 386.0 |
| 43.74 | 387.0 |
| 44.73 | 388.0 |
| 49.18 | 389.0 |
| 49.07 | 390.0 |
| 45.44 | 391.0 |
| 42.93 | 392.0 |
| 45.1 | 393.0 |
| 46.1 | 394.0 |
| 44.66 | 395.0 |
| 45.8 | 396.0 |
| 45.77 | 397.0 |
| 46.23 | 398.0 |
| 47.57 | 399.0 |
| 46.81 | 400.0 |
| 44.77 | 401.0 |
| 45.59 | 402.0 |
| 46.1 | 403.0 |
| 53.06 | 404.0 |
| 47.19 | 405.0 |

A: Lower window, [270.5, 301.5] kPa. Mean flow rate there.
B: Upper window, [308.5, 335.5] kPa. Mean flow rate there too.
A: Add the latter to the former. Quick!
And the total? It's 96.8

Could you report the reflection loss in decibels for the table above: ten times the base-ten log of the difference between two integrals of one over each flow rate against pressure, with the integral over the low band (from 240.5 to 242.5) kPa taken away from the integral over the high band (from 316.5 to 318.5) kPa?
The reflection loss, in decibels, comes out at -22.6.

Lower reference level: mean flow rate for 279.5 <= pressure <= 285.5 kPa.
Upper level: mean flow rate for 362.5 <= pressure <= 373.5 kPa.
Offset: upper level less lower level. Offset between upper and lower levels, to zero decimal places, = -2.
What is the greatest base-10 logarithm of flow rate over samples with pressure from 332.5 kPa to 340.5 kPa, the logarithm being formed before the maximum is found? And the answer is 1.72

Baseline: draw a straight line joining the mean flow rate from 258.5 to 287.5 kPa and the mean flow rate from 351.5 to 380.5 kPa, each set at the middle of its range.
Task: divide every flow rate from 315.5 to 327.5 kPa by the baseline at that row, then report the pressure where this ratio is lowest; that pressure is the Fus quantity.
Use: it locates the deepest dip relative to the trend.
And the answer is 324.0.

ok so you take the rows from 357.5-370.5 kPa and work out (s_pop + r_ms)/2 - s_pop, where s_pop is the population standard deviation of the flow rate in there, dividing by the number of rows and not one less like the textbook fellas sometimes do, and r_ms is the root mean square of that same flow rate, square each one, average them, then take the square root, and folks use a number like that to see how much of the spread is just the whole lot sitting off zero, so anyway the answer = 23.1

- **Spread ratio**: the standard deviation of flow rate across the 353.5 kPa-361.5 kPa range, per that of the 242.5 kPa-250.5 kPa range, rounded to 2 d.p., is 1.29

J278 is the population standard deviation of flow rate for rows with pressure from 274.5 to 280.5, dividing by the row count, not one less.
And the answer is 1.82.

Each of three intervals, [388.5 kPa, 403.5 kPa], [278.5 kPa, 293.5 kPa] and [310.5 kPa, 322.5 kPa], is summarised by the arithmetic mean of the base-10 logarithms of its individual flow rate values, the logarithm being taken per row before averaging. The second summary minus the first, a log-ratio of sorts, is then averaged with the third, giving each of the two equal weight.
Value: 0.858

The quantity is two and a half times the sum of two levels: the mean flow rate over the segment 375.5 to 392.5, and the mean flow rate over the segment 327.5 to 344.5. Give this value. 240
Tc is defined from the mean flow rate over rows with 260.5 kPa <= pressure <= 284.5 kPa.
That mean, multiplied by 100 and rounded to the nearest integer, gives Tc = 4959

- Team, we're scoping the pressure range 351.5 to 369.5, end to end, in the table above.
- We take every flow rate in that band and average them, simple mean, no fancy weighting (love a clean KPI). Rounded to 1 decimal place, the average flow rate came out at 47.8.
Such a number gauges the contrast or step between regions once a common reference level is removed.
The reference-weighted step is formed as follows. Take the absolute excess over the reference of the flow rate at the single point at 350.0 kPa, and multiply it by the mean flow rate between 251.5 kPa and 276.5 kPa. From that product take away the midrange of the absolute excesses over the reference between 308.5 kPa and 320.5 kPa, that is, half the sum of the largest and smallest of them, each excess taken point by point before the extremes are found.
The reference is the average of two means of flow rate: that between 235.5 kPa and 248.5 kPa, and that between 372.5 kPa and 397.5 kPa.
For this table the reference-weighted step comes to 15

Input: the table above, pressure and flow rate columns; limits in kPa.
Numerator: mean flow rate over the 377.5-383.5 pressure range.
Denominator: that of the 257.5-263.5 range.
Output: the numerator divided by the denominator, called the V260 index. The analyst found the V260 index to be 1.02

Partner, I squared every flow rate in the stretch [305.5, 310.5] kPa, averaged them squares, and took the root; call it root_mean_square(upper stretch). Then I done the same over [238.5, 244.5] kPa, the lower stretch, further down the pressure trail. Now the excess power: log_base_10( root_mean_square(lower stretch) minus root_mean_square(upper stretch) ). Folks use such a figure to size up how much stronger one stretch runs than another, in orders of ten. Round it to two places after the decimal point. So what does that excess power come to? 1.02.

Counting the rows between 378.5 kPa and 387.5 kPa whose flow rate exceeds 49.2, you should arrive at 4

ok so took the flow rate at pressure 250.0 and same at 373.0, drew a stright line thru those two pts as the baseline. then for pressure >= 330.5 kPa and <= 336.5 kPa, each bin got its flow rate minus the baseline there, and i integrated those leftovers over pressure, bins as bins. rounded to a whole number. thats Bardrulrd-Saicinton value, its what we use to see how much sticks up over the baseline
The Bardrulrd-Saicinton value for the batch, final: -20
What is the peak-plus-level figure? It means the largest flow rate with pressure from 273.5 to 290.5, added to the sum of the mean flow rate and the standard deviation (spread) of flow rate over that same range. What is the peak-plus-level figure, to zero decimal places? 106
